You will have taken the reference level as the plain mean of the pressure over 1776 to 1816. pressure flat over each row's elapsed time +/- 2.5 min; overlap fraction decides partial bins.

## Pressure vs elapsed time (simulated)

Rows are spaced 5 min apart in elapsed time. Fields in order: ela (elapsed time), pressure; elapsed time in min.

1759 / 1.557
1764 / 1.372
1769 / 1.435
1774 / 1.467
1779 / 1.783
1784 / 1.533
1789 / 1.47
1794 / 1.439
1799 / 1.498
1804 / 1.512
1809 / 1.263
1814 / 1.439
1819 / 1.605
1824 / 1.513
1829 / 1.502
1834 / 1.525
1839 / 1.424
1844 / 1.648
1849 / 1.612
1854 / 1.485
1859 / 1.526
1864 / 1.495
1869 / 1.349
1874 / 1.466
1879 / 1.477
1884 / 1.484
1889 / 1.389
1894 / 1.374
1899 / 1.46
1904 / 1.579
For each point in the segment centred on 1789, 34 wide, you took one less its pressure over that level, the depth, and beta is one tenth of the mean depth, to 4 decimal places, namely -0.0025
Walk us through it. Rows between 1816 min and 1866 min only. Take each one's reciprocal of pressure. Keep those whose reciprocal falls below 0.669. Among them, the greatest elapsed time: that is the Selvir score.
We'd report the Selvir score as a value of 1864 min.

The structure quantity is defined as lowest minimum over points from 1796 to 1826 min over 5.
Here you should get 0.25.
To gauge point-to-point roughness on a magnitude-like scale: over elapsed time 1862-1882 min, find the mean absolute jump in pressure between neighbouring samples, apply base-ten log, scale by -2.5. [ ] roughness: 2.6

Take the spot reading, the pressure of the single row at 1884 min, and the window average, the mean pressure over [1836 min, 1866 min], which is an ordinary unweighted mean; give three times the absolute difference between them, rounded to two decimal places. 0.14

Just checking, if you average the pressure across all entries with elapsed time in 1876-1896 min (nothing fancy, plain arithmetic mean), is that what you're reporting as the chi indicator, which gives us 1.43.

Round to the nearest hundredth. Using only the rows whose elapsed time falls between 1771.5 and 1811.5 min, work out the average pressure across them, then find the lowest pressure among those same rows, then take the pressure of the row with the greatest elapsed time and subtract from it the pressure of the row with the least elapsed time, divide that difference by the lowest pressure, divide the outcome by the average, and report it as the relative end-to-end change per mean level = -0.11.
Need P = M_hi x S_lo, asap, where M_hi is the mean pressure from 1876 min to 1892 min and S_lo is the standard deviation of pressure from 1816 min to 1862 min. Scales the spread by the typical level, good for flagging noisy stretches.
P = 0.10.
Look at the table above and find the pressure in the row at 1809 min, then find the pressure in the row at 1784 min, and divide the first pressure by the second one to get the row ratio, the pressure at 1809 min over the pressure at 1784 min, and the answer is 0.82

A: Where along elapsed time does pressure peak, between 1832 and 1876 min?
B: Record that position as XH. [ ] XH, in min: 1844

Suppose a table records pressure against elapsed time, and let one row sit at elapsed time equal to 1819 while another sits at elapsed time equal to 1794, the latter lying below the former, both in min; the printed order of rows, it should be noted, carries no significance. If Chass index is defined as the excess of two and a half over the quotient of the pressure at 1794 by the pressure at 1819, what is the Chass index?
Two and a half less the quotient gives 1.60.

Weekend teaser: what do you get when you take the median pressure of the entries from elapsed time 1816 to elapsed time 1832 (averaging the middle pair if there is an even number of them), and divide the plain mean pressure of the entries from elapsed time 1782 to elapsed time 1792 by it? 0.99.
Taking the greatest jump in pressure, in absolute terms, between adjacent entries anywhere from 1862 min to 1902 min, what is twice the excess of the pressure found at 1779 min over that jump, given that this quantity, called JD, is 3.3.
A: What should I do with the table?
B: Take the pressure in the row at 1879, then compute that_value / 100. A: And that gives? 0.0148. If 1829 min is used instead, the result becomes 0.0150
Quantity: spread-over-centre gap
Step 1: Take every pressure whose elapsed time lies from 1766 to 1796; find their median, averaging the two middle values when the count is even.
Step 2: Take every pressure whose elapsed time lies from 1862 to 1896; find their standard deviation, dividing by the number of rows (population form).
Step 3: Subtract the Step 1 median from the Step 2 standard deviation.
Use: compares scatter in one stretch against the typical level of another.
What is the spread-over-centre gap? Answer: -1.41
